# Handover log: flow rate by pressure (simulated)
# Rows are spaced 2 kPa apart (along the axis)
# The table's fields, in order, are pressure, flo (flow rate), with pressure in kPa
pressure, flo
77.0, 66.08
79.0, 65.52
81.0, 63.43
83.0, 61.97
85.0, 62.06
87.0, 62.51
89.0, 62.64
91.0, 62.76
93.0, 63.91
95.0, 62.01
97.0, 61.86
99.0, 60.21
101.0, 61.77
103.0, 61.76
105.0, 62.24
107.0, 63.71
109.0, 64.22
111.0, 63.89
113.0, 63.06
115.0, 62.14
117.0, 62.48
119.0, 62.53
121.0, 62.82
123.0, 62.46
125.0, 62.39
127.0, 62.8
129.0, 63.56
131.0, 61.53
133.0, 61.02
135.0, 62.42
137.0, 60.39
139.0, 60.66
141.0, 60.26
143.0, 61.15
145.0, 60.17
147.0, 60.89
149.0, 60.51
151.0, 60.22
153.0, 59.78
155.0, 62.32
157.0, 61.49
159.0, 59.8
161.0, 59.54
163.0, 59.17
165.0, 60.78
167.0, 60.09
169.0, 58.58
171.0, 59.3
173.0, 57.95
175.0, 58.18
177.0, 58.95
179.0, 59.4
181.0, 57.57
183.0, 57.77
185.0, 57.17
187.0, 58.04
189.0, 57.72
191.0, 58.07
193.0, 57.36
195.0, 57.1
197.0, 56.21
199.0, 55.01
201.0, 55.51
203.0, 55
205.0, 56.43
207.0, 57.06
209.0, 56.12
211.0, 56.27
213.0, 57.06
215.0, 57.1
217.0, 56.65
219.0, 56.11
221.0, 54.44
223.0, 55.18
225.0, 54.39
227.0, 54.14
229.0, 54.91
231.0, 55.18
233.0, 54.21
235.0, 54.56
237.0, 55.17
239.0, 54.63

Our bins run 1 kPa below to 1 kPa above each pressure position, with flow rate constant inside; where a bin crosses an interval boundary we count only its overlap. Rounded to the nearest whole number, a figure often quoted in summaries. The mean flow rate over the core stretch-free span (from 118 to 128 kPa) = 63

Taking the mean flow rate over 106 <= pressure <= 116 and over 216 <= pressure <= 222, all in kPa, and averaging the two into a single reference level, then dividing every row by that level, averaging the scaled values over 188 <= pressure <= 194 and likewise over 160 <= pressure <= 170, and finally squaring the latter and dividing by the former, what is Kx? 1.03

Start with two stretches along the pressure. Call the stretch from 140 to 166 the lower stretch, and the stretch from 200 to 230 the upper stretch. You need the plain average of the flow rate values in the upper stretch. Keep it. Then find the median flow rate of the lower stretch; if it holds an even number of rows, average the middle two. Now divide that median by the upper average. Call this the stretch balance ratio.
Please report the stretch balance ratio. 1.08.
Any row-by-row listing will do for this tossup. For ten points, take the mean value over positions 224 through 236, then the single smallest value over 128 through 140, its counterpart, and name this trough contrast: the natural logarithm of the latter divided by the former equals 0.10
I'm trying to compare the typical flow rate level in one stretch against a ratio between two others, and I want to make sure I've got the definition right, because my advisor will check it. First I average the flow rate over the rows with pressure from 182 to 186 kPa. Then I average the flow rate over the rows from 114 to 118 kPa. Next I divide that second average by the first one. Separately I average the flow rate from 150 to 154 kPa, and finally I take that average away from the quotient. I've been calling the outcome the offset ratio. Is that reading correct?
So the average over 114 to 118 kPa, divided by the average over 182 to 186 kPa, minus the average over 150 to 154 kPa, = -58.9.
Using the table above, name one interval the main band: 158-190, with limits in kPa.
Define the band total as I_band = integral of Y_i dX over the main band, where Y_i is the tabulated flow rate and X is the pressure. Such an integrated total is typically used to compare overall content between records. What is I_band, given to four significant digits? 1880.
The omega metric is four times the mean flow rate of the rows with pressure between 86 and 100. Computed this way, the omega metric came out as 249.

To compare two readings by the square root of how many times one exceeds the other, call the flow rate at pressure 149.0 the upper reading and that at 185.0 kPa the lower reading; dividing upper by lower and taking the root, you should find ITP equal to 1.03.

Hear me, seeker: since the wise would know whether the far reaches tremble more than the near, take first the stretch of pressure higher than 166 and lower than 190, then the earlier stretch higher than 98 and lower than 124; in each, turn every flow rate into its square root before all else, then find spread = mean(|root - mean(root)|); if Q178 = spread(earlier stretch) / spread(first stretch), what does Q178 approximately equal 1.00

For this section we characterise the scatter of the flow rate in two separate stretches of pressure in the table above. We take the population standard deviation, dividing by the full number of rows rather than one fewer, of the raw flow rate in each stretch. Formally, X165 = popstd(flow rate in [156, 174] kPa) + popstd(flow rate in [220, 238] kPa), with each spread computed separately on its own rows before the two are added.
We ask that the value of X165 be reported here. 1.42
